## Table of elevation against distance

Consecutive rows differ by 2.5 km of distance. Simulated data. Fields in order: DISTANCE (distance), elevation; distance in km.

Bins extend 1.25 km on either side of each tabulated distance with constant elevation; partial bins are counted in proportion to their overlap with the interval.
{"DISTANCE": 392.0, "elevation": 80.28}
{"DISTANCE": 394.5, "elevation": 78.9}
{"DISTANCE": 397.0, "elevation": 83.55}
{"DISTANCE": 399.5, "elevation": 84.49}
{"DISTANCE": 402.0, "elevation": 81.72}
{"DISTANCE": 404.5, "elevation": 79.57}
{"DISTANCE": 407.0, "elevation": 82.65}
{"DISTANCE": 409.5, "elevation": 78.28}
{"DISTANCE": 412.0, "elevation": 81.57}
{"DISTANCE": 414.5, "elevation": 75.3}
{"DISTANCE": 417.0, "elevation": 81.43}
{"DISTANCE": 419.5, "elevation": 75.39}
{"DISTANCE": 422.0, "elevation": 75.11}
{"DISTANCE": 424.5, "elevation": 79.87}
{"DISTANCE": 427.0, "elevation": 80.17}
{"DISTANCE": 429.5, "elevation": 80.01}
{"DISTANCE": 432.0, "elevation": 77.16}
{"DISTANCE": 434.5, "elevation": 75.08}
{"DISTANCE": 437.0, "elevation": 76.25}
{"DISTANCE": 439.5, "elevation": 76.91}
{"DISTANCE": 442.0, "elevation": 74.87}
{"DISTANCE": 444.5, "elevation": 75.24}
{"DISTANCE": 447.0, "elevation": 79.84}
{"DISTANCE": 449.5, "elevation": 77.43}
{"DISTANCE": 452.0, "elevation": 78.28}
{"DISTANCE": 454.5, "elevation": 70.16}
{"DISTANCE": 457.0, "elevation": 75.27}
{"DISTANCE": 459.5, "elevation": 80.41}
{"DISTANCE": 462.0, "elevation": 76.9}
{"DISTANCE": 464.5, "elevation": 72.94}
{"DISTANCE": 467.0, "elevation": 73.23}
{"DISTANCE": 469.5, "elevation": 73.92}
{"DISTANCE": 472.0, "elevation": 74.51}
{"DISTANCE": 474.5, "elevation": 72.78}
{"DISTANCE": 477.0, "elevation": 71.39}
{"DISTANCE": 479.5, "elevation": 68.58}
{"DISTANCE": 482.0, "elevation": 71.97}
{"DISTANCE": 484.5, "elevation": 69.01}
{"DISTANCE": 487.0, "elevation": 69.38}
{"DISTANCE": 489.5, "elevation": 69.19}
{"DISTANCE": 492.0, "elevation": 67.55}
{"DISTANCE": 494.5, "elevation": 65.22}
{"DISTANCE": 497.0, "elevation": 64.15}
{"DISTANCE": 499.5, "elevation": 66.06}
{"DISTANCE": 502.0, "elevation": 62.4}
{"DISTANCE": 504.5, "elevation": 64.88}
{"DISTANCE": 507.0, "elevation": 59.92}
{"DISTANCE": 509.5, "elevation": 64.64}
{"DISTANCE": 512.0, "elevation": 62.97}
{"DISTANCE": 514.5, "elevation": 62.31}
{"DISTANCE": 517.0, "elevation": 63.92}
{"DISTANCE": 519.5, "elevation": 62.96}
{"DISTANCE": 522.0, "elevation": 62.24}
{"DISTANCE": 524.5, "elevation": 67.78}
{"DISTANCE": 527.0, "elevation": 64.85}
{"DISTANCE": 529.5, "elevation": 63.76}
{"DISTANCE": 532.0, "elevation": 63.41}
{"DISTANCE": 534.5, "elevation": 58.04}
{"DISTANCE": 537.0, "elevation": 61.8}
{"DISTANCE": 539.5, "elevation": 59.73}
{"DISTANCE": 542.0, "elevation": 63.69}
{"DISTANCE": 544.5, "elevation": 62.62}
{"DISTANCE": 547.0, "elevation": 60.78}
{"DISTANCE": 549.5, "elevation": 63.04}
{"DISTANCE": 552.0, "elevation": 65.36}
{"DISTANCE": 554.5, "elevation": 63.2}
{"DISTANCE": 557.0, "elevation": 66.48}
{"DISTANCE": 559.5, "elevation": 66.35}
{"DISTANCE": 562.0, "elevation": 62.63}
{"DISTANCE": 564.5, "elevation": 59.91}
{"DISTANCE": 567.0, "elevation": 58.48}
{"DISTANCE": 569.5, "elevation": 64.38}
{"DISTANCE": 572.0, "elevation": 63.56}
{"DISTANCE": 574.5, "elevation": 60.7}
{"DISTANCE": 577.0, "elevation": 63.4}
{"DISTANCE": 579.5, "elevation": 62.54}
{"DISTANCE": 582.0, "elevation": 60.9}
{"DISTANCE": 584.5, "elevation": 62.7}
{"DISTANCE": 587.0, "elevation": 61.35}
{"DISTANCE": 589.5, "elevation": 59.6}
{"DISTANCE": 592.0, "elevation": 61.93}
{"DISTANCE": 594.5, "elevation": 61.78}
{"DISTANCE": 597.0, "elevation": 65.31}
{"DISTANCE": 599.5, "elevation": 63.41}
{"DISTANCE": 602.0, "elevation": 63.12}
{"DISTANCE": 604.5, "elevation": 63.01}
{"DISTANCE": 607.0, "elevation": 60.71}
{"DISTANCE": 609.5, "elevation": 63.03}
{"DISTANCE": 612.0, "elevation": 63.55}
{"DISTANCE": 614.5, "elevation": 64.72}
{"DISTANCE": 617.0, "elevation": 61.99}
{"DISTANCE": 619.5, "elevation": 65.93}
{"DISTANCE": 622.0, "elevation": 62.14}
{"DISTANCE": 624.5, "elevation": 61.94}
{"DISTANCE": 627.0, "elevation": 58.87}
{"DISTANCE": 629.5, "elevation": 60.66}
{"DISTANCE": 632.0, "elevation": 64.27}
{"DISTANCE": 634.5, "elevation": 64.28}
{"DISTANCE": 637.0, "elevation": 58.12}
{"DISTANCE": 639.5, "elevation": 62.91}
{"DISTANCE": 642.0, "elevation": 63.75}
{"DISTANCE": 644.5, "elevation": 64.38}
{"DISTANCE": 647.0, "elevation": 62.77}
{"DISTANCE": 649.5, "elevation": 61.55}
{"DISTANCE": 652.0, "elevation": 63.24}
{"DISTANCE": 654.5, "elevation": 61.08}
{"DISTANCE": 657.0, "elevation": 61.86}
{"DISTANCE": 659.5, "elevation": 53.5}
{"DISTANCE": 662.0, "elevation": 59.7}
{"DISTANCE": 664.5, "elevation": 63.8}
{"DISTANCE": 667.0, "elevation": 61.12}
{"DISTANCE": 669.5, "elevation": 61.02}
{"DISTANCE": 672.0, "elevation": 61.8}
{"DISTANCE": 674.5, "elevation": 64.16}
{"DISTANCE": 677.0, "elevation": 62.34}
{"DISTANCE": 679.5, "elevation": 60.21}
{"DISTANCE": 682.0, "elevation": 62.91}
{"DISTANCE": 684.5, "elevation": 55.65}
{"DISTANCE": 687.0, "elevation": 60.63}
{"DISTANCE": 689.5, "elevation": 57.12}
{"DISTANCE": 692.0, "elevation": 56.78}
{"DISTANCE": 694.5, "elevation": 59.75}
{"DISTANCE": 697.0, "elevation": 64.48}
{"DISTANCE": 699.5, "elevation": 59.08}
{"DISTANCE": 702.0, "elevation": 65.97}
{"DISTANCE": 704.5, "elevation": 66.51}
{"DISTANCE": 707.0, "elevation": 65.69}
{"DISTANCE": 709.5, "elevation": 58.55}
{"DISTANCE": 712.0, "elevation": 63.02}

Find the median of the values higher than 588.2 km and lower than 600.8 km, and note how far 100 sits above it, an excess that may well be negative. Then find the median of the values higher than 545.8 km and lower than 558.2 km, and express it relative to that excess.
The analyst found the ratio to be 1.7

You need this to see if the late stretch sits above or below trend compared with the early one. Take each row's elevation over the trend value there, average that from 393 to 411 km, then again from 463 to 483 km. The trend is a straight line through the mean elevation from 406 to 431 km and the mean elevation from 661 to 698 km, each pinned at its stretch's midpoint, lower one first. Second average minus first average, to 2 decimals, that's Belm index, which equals -0.05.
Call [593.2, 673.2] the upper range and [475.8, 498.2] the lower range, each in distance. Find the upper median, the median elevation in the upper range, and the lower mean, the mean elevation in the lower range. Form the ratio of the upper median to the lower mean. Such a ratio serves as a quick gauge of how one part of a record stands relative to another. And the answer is 0.91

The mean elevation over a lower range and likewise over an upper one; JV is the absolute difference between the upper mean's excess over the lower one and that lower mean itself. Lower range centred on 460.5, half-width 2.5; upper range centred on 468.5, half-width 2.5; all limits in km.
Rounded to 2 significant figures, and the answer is 84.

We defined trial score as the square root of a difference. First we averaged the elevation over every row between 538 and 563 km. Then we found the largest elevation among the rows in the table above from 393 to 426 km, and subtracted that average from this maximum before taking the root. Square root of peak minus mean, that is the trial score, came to 4.6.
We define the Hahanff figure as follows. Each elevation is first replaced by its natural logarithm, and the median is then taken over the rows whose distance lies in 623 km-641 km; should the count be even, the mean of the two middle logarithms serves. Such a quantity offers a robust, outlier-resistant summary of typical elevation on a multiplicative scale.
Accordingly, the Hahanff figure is 4.13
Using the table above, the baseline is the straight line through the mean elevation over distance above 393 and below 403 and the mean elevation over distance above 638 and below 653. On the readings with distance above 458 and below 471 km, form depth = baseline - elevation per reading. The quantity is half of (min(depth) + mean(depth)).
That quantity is -0.7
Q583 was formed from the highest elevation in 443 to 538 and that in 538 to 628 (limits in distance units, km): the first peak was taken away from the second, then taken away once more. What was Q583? -94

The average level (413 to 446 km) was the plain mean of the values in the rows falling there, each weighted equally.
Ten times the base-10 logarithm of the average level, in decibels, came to 18.9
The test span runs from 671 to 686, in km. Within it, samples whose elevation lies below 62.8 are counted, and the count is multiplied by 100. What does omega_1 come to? 400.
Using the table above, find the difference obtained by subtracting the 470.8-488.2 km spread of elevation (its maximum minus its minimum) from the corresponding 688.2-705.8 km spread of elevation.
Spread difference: 3.8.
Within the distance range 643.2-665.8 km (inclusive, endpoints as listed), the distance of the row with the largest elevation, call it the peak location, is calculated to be 644.5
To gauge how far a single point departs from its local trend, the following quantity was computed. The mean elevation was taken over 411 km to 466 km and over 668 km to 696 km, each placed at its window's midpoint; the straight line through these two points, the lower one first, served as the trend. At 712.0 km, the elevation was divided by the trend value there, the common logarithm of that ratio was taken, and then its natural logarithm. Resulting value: -3.4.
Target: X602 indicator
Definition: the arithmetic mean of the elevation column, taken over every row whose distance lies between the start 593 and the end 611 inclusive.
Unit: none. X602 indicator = 63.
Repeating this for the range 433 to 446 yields 76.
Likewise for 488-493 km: 68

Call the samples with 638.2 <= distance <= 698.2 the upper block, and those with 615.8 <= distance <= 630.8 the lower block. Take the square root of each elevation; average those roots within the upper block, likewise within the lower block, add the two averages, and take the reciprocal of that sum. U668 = 0.0638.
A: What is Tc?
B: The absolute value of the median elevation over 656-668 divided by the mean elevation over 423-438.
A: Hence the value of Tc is 0.78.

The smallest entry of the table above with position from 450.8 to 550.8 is 58.04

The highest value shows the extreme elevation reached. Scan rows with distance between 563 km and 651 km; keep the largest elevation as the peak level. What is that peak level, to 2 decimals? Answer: 65.93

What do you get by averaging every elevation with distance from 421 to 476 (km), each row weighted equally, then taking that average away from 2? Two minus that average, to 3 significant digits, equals -74.2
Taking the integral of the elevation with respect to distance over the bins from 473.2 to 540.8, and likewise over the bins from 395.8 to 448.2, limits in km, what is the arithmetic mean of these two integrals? 4269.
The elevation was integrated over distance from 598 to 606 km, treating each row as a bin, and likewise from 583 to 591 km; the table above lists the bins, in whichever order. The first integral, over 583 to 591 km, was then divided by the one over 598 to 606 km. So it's 0.97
